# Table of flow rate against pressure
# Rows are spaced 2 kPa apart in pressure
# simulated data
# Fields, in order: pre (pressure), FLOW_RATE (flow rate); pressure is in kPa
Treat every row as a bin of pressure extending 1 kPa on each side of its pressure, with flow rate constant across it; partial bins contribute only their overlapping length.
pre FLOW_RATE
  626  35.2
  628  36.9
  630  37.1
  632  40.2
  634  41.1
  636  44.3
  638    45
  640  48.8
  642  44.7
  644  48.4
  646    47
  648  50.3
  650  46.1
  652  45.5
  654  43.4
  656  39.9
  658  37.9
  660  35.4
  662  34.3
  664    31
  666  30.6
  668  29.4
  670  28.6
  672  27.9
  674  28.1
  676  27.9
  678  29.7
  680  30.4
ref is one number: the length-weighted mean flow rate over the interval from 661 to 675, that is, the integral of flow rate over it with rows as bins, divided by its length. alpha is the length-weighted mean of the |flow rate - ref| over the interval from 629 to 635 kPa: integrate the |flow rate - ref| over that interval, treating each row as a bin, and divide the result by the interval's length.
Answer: 9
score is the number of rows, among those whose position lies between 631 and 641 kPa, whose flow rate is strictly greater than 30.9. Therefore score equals 5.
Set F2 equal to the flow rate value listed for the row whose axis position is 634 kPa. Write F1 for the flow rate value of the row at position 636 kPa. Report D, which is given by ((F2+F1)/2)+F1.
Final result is 87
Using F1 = 44.3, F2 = 41.1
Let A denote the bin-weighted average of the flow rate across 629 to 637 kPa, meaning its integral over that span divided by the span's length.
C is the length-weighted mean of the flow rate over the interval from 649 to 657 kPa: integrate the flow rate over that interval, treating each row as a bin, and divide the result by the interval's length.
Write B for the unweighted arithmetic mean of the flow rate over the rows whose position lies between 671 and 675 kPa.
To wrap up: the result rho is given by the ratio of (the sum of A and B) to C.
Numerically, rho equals 1.57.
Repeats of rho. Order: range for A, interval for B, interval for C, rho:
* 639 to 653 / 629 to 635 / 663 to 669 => 2.86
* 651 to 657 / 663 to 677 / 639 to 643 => 1.54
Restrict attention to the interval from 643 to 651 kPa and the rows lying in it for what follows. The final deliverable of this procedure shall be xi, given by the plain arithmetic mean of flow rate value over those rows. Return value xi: 48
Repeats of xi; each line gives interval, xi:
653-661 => 39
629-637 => 41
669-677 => 28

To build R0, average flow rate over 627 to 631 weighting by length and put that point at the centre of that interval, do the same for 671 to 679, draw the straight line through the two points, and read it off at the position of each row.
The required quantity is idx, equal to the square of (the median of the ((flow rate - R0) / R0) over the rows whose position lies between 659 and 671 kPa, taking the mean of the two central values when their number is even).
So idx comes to 0.00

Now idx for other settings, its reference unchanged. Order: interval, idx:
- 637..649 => 0.15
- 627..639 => 0.01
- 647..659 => 0.13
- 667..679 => 0.00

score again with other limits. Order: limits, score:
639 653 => 7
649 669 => 8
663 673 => 1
